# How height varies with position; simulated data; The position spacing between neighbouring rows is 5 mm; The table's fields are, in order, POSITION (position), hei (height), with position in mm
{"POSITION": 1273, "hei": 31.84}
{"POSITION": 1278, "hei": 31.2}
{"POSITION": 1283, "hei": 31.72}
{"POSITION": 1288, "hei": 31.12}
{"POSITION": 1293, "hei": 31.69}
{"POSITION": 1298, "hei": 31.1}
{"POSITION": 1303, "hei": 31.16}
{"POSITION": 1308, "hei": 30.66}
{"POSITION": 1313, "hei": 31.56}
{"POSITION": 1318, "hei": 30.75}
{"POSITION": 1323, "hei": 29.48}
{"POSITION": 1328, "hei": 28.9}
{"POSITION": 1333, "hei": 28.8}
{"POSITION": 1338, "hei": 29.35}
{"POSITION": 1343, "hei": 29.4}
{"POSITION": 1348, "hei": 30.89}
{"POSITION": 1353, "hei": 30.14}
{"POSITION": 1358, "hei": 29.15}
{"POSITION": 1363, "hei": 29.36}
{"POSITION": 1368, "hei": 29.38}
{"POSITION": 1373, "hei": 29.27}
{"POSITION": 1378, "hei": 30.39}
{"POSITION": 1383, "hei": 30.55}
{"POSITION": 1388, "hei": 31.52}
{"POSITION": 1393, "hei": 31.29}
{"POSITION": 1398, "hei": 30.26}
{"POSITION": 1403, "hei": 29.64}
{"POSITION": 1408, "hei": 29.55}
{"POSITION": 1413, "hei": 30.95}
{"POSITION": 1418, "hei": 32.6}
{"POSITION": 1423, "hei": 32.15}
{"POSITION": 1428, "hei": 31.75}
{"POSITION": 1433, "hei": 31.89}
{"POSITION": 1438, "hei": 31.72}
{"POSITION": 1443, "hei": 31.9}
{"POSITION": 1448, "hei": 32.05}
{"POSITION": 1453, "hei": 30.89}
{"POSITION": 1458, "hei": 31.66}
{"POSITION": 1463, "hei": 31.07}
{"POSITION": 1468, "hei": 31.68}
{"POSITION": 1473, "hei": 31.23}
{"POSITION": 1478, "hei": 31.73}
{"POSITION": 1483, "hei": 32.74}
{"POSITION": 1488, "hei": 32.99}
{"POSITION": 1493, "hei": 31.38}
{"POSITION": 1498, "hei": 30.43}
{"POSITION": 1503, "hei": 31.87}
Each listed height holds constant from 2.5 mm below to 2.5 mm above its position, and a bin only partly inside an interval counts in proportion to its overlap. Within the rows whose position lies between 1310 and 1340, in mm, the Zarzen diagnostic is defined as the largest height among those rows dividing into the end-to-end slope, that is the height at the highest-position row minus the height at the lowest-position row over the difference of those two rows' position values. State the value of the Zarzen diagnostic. -0.0028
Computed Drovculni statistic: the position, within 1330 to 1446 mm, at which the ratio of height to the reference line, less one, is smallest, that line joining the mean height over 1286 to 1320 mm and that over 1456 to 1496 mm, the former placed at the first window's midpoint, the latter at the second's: 1333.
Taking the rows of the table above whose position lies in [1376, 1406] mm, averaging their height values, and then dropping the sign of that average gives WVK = 30.6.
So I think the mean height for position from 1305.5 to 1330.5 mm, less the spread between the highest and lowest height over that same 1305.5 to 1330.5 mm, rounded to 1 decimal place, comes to 27.6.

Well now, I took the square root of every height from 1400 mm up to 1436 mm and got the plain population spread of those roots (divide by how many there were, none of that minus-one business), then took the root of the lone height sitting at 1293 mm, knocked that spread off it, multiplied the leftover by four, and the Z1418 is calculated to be 22.1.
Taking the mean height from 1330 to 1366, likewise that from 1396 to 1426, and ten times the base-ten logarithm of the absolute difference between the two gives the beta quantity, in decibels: 1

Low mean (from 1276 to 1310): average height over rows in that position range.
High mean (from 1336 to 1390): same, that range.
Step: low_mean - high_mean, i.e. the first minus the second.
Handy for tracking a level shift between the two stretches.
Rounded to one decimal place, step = 1.3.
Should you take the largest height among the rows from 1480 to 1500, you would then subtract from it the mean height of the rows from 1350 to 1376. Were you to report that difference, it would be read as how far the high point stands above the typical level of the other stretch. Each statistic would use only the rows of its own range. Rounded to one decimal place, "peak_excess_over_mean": 3.5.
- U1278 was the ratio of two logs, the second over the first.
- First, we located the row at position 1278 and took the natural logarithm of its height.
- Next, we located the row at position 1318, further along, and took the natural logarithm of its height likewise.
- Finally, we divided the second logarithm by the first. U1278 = 1.00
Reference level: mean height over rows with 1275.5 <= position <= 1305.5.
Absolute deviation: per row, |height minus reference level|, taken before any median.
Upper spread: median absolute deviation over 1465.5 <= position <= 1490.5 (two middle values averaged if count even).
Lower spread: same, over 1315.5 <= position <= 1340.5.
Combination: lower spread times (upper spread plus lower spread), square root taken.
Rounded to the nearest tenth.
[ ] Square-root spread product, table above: 2.2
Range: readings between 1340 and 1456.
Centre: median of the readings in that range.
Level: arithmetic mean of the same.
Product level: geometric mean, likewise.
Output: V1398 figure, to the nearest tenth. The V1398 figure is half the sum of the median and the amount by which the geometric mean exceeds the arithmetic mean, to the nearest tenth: 15.4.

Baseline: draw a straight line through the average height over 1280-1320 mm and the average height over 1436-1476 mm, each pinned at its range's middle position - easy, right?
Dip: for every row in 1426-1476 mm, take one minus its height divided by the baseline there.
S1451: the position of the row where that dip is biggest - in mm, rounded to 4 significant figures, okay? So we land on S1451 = 1453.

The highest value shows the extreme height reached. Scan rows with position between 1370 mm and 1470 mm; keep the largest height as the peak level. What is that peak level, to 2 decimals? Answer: 32.60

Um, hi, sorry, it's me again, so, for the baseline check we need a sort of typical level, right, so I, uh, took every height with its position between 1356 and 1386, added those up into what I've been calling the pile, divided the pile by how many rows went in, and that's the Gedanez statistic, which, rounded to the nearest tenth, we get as 29.7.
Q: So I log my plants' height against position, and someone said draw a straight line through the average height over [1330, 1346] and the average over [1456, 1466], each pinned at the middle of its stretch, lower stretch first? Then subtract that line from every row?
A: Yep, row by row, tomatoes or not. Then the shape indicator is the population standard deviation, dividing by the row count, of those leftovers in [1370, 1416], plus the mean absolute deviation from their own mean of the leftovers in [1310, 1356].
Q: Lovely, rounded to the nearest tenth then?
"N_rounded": 1.6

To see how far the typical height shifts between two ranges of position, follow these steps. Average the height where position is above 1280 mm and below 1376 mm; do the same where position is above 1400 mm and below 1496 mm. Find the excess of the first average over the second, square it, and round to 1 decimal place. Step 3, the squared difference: 1.8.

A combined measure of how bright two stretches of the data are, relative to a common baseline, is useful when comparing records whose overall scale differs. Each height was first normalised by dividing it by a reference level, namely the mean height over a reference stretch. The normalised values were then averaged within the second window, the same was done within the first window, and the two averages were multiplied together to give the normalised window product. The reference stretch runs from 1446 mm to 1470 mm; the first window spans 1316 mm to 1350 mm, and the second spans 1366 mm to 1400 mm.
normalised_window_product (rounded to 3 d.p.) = 0.910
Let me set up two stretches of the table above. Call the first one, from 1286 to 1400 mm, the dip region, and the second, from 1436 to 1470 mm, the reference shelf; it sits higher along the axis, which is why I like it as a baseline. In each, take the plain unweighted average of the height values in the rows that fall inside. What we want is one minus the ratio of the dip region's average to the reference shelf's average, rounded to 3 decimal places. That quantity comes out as 0.041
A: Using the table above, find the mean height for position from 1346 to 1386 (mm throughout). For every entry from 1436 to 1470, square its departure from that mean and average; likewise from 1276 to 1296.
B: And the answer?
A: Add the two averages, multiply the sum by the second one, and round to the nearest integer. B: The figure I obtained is 13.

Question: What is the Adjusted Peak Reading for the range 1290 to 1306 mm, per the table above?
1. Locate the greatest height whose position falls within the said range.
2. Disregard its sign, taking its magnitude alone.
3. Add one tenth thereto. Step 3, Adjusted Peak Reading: 31.8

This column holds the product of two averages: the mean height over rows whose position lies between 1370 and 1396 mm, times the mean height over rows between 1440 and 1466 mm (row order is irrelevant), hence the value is 964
